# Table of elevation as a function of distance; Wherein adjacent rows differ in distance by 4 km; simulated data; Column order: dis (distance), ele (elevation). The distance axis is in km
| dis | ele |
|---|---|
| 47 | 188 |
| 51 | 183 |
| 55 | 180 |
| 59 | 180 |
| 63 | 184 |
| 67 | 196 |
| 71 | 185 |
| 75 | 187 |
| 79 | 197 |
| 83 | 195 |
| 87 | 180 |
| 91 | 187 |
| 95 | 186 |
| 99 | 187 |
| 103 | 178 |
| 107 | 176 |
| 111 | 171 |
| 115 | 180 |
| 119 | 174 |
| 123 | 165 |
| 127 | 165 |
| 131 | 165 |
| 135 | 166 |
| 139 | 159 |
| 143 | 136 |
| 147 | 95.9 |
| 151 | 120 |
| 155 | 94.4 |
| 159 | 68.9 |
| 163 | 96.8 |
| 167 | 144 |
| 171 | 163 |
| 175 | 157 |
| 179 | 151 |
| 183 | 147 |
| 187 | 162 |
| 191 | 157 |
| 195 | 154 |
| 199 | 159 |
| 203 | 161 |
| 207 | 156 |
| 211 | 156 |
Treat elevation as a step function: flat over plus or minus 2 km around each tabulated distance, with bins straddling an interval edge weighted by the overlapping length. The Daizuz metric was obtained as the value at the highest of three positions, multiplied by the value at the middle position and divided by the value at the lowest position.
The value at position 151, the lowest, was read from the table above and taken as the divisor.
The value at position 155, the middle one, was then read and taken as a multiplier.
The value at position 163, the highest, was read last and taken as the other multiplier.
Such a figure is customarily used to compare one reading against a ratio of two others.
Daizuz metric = 76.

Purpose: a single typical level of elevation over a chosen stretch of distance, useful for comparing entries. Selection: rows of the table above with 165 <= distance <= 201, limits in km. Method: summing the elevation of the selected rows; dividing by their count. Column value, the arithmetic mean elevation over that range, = 155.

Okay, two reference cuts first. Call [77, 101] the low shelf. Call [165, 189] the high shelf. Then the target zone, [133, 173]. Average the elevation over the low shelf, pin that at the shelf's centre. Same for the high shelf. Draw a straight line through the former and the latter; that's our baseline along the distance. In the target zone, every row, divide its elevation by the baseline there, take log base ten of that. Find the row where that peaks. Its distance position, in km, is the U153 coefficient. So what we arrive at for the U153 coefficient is 171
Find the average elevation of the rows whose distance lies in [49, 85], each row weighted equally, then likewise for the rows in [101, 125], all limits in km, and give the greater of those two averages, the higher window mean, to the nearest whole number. 187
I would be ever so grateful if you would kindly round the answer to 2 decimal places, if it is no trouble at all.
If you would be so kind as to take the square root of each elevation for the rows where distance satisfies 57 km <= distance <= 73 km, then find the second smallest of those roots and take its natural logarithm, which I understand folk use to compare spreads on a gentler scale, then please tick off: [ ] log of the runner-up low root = 2.61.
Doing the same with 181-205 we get 2.52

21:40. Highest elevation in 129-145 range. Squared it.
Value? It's 27556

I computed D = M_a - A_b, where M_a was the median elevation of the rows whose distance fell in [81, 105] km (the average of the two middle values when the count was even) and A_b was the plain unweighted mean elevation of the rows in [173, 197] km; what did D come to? 32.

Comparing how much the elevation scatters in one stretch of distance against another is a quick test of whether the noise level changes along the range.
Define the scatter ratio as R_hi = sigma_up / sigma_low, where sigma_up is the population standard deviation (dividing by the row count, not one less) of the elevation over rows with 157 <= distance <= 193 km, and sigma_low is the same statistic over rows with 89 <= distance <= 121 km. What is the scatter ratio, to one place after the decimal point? 5.3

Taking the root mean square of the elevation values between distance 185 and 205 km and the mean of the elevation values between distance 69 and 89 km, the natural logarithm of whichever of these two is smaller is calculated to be 5.07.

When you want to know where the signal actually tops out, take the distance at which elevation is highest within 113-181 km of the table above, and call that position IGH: 115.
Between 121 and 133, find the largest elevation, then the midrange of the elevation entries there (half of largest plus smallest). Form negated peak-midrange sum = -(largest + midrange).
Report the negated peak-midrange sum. -330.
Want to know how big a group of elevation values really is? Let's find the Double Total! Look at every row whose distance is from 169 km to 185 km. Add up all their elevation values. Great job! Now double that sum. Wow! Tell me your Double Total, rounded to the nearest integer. 1236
